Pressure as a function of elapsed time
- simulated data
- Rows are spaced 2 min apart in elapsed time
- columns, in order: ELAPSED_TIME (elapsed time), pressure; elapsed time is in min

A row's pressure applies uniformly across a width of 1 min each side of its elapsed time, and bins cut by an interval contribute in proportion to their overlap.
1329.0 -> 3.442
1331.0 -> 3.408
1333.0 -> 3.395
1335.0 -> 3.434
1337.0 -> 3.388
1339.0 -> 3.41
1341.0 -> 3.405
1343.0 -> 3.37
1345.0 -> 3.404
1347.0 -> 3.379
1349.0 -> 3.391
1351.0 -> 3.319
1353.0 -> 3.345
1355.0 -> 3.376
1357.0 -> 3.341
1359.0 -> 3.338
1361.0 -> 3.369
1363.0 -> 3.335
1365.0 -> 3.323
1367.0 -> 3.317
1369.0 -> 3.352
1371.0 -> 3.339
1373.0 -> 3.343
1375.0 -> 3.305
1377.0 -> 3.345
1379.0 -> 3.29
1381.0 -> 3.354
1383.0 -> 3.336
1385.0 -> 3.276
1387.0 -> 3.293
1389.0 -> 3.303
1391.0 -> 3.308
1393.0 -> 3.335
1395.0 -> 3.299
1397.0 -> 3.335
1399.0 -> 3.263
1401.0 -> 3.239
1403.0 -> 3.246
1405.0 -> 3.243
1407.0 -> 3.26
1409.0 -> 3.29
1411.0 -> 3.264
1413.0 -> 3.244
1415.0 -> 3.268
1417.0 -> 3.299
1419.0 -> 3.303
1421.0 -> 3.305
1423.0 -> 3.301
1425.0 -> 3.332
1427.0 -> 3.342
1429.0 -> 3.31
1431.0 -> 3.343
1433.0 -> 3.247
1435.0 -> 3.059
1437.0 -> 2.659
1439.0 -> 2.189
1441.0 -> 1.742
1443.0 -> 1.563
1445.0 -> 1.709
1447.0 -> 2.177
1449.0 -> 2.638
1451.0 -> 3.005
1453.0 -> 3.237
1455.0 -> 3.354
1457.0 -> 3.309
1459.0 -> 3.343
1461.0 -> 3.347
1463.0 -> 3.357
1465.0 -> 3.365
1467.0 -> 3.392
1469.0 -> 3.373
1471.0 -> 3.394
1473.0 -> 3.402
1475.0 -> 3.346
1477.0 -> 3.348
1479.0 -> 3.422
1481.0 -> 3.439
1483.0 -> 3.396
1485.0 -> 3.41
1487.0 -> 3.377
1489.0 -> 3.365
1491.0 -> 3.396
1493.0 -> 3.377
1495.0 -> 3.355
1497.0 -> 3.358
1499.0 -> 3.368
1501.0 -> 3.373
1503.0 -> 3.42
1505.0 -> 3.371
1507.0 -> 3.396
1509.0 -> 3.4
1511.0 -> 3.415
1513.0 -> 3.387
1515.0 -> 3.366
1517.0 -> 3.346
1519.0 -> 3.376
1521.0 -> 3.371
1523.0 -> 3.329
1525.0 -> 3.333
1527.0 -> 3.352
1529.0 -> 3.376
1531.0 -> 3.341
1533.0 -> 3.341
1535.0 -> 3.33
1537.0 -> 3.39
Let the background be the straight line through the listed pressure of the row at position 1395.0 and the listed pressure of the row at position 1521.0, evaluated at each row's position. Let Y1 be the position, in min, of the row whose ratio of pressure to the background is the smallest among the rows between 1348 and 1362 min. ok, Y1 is 1351.0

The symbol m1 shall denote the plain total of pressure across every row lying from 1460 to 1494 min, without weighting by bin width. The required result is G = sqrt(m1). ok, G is 7.58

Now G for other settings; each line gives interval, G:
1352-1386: 7.53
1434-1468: 6.89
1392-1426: 7.47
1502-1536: 7.57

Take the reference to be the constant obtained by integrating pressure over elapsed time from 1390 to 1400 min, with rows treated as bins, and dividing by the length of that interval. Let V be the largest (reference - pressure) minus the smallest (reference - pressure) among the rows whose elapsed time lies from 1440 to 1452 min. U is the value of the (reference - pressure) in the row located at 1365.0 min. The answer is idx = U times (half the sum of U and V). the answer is -0.0107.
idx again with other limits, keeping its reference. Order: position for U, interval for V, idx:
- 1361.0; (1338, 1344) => 0.0006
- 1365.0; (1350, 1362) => -0.0003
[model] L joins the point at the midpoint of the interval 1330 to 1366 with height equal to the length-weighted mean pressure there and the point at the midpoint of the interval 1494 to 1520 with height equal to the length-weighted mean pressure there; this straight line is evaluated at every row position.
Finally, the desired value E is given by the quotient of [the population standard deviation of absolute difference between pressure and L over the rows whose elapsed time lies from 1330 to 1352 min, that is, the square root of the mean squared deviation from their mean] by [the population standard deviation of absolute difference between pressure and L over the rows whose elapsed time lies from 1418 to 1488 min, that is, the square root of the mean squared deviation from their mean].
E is 0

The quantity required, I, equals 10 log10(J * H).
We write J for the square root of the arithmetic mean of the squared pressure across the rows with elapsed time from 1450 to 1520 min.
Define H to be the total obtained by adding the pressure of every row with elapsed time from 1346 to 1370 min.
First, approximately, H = 40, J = 3.363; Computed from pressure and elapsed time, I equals 21.3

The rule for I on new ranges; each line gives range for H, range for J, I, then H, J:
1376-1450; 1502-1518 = 25.8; 113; 3.388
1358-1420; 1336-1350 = 25.4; 102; 3.392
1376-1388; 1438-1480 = 17.8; 20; 3.021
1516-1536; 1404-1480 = 20.2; 33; 3.122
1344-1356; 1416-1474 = 17.9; 20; 3.066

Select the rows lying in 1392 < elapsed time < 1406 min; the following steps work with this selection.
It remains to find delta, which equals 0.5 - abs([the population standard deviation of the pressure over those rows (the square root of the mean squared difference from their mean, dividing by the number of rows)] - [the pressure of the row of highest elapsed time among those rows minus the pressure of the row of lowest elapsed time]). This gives 0.369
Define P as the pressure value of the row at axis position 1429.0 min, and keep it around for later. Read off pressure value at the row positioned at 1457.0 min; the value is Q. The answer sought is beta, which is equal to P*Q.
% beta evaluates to 11.0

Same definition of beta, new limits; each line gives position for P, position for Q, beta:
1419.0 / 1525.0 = 11.0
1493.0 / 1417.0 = 11.1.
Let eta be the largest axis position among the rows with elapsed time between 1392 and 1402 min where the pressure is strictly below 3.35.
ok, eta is 1401.0 min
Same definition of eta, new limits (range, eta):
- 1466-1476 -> 1475.0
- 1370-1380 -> 1379.0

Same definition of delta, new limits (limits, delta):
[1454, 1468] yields 0.485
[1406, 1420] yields 0.477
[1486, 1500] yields 0.478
